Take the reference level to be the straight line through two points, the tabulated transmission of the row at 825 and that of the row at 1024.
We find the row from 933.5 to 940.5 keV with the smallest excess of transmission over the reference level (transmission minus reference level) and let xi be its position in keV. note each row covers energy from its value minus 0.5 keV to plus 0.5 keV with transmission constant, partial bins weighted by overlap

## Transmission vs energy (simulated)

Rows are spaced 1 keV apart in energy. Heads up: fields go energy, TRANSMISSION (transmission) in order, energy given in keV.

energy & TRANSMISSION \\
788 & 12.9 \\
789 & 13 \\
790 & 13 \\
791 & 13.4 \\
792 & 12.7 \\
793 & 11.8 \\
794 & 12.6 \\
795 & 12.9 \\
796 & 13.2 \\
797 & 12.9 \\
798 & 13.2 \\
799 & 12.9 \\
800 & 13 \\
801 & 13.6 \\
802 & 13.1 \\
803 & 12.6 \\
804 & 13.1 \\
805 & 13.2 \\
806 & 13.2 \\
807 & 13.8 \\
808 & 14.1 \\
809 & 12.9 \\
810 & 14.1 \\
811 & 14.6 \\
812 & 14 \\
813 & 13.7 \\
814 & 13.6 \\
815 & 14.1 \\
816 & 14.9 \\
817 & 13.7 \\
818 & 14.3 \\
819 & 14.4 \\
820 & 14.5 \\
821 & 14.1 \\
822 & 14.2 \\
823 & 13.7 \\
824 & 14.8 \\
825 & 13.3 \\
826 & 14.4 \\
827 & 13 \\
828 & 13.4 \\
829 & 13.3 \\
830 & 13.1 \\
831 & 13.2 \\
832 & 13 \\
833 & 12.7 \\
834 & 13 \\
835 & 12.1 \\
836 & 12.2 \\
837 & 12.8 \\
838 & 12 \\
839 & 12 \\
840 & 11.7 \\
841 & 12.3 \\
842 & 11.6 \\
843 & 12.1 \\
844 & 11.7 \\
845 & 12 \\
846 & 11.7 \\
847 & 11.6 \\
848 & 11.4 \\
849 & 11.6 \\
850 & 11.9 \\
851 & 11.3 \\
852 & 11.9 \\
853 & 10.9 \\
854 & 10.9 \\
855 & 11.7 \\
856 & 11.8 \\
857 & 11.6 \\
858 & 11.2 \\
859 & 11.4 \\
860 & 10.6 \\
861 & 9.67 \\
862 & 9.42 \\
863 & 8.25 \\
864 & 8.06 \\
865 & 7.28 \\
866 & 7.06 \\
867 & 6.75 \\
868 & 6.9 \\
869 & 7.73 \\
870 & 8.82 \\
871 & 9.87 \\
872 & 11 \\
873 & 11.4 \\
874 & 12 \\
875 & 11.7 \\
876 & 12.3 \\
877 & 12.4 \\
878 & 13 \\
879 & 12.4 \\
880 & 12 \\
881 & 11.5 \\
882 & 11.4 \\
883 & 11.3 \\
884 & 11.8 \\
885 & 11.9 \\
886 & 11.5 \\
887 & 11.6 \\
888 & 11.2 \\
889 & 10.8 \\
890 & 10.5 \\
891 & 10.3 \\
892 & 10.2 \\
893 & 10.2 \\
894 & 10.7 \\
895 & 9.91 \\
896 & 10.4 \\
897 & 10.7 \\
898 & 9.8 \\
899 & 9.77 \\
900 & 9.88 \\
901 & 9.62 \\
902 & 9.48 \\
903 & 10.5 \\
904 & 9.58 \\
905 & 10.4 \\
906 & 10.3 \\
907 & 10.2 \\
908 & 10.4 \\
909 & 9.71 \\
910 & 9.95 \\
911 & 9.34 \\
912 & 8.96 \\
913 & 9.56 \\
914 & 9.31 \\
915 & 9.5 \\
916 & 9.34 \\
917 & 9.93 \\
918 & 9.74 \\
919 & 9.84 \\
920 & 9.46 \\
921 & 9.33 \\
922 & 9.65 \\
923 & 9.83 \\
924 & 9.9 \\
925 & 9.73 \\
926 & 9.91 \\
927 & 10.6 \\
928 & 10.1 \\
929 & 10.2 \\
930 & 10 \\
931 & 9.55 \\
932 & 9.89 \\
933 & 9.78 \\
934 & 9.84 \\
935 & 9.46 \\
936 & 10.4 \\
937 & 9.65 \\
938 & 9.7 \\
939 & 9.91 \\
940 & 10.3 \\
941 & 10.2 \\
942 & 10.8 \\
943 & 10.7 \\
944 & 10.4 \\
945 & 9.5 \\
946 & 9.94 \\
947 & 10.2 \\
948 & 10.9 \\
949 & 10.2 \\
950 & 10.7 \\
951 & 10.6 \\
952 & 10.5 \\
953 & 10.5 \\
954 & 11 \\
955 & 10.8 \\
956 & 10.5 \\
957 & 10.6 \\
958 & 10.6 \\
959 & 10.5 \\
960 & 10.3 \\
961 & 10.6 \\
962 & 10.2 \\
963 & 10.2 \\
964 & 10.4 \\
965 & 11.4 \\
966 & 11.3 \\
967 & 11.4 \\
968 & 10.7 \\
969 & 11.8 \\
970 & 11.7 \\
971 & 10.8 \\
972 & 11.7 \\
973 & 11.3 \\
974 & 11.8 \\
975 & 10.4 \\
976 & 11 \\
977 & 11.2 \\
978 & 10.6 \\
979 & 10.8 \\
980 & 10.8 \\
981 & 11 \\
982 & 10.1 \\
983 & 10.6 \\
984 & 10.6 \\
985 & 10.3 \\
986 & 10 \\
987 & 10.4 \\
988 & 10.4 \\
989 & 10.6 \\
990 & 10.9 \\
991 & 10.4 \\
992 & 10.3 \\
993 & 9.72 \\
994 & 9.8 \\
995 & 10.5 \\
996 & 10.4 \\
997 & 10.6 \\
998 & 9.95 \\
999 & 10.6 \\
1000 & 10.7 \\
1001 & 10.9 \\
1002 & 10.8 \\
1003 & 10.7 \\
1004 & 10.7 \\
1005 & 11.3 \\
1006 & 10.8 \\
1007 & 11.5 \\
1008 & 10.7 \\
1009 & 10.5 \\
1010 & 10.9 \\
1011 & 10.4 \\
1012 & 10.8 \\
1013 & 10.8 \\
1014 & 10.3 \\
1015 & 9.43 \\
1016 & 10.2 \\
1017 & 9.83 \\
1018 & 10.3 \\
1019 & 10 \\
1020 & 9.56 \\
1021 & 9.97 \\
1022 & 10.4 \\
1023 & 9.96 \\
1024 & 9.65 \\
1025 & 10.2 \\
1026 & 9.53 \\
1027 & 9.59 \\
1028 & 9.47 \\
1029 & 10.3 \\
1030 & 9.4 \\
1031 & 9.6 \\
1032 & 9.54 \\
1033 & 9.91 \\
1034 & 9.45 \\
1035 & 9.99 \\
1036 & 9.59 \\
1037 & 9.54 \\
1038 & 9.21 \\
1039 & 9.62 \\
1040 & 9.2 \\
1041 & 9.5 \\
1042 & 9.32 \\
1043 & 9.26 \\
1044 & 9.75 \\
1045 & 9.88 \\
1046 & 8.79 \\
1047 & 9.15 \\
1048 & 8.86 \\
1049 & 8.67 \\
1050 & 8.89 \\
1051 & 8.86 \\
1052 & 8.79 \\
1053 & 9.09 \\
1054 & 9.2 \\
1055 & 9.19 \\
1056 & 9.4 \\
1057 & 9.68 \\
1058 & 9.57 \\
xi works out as 935 keV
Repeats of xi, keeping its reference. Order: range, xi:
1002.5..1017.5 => 1015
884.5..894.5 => 892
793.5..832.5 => 794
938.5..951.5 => 945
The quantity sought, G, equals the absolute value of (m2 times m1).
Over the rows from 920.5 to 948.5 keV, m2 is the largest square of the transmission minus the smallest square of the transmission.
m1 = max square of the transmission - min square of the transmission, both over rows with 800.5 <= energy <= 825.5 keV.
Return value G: 2009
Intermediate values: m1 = 63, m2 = 32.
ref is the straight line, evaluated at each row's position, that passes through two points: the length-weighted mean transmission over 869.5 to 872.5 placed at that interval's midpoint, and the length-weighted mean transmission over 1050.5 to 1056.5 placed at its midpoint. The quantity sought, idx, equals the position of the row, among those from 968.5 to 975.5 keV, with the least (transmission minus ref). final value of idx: 975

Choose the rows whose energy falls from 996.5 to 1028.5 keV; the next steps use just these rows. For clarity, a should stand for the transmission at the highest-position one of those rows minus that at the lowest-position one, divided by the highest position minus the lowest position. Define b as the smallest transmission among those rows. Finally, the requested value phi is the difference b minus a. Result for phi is 9.5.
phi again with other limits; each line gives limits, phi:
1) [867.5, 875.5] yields 6.2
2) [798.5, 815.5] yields 12.5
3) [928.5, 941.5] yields 9.5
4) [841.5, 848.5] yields 11.4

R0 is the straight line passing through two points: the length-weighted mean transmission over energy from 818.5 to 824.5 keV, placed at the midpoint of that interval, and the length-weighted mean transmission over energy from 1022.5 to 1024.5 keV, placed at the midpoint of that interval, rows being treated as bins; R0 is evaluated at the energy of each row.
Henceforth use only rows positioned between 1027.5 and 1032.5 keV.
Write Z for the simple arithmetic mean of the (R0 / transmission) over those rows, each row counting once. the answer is 1.00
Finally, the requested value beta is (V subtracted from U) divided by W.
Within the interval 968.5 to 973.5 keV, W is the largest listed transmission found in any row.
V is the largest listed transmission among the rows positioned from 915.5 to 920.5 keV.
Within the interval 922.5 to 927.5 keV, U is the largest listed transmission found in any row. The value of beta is 0.06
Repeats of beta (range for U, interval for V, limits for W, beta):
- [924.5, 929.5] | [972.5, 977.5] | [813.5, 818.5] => -0.08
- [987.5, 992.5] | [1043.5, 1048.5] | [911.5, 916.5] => 0.11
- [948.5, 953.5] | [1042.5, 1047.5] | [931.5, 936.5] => 0.08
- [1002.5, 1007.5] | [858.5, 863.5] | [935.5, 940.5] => 0.01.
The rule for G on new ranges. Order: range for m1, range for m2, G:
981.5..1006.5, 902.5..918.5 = 995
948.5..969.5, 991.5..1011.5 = 1330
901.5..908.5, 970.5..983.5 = 759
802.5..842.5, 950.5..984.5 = 3256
